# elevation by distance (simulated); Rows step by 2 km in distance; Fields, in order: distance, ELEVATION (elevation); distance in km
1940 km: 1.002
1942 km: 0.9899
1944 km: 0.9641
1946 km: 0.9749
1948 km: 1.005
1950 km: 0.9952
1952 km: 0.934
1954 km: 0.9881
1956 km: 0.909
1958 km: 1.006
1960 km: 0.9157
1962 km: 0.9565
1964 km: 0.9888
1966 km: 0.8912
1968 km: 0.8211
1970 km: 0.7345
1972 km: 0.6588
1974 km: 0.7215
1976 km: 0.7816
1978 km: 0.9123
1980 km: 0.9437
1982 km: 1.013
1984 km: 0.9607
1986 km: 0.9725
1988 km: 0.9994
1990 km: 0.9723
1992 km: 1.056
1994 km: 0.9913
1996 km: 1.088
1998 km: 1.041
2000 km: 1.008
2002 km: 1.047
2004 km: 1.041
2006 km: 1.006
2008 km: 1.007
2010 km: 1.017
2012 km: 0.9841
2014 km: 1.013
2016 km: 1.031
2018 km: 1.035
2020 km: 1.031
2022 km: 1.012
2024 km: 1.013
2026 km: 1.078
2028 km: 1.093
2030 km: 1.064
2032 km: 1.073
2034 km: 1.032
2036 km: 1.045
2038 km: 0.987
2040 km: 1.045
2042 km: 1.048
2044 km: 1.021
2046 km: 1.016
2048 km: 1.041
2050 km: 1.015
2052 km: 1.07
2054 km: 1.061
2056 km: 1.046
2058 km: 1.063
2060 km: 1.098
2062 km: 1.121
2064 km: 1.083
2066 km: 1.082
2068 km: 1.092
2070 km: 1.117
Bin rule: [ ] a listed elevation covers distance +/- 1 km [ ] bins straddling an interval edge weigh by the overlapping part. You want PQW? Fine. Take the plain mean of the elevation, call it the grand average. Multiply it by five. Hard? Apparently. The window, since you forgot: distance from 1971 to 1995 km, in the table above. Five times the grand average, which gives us 4.6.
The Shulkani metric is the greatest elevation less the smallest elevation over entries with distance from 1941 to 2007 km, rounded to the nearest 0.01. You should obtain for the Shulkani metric 0.43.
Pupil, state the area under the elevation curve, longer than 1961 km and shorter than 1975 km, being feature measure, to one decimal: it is 11.5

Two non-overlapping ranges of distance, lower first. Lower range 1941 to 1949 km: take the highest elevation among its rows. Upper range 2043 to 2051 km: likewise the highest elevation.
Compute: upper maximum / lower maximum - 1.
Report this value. 0.036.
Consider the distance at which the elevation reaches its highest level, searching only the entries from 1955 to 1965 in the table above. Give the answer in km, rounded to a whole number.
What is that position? 1958 km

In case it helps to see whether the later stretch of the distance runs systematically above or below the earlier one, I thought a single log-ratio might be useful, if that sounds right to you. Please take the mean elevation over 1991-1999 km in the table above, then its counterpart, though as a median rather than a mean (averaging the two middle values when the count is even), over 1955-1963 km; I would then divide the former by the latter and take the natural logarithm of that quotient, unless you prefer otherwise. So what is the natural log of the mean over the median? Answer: 0.11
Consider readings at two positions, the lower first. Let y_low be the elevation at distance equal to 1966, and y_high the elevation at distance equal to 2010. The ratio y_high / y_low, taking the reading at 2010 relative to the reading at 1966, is 1.14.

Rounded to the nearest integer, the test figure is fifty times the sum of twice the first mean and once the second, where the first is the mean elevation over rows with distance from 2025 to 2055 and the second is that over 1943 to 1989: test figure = 150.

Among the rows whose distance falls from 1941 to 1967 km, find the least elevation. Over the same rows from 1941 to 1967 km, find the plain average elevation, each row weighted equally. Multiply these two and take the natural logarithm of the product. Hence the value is -0.15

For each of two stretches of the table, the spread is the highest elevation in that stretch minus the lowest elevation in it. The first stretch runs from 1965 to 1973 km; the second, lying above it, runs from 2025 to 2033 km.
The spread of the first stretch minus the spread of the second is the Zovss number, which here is 0.20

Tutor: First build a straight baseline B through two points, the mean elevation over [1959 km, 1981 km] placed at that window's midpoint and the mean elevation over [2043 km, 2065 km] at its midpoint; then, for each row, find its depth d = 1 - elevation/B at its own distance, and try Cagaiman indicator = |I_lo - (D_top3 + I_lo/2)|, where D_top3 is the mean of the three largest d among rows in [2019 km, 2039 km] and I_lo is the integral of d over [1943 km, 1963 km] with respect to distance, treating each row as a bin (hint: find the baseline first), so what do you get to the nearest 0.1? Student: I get 2.0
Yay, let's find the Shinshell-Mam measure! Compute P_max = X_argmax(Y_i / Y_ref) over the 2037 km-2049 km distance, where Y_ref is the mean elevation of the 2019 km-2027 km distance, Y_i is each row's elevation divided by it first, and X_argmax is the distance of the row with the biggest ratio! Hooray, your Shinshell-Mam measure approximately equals 2042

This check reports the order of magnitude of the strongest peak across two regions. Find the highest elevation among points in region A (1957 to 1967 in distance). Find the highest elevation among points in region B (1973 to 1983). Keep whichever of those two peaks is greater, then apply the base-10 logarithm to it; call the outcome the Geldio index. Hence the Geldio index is 0.006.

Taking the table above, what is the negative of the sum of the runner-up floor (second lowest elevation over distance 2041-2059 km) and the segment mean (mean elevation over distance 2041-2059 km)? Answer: -2.06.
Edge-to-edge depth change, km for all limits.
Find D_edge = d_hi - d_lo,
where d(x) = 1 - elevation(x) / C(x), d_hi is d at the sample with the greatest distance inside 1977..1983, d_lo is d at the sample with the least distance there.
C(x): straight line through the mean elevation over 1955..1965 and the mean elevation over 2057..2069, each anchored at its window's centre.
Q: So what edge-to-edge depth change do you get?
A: -0.10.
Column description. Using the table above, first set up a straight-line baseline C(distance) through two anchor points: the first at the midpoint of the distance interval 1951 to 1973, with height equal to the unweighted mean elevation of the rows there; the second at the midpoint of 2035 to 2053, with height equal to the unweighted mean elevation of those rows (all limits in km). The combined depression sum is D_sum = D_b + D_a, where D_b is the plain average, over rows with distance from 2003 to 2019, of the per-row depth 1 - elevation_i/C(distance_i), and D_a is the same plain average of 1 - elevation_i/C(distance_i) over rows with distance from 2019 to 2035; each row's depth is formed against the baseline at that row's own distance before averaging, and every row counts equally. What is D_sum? -0.089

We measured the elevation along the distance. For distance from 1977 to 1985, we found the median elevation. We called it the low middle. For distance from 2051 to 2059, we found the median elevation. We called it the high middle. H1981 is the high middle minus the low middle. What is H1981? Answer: 0.11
